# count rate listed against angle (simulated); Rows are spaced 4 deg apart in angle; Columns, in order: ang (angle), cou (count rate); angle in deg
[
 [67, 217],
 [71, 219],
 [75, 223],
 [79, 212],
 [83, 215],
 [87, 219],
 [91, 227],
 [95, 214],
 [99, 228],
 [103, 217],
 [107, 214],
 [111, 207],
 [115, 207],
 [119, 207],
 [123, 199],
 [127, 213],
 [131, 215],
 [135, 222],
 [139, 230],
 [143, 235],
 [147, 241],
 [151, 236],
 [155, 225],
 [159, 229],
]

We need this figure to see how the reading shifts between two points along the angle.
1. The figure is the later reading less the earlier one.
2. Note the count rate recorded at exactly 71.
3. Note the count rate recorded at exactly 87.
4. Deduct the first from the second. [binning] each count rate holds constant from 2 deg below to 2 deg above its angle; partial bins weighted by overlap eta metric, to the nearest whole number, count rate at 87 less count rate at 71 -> 0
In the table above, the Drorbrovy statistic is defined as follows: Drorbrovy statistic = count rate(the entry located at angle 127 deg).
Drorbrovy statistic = 213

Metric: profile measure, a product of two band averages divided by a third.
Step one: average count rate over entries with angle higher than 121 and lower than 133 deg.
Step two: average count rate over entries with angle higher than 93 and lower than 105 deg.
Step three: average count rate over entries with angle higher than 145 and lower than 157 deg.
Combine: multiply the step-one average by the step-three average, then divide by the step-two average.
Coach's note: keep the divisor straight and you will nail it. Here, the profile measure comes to 223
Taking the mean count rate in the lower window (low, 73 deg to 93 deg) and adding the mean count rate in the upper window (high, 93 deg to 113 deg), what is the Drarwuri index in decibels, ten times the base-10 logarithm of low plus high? 26.4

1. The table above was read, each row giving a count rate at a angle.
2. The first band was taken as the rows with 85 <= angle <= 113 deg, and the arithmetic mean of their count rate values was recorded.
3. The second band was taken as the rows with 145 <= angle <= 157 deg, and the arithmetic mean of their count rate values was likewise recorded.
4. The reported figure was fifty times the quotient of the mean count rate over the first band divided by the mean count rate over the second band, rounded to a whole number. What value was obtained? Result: 47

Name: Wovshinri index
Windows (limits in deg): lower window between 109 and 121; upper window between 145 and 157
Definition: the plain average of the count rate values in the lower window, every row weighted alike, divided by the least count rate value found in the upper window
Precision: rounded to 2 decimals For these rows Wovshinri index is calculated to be 0.92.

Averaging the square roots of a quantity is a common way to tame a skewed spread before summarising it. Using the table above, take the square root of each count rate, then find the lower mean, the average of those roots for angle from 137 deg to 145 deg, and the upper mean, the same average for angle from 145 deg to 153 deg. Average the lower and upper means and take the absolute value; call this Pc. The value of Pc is 15.3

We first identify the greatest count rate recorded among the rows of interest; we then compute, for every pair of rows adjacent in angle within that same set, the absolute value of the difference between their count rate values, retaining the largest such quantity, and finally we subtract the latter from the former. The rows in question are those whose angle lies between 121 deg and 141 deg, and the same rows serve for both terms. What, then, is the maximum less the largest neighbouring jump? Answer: 216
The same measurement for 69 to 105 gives 214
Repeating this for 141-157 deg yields 230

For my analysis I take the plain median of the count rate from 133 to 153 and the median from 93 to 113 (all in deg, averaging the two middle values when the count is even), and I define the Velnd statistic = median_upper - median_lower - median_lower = -193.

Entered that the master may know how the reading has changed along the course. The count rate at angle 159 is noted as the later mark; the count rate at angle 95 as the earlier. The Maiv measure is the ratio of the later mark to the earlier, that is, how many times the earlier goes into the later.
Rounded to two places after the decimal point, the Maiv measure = 1.07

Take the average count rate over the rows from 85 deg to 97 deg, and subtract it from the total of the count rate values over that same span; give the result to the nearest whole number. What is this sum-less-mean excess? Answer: 440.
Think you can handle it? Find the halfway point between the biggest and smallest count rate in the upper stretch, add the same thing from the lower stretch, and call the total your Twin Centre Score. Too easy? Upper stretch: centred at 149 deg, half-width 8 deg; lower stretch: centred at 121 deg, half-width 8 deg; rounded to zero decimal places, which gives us 439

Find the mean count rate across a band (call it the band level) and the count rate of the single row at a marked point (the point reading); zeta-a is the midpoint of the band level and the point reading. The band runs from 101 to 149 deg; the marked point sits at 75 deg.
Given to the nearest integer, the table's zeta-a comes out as 220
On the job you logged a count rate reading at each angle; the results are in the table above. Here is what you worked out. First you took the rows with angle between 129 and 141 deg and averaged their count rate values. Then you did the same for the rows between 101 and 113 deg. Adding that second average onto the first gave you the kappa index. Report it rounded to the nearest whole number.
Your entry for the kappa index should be 435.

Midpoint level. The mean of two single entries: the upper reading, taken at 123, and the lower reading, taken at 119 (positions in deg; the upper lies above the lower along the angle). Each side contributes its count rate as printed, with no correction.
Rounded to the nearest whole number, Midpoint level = 203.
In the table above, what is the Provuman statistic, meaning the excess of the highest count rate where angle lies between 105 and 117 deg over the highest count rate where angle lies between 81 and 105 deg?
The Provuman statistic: -14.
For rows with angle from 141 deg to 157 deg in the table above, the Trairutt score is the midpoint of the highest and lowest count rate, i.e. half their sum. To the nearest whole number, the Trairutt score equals 233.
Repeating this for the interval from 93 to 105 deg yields 221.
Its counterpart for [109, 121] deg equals 207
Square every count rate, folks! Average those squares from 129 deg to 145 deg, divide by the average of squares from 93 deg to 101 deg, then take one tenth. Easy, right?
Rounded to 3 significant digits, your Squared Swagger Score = 0.104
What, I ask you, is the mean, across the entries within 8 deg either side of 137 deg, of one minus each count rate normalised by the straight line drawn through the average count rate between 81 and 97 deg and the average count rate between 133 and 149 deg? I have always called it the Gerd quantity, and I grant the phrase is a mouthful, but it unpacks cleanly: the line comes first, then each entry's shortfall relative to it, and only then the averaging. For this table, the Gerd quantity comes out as 0.02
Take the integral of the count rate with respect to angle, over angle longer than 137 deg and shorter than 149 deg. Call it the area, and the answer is 2824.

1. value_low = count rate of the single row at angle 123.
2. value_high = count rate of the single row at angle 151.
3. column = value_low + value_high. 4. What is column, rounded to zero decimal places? 435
